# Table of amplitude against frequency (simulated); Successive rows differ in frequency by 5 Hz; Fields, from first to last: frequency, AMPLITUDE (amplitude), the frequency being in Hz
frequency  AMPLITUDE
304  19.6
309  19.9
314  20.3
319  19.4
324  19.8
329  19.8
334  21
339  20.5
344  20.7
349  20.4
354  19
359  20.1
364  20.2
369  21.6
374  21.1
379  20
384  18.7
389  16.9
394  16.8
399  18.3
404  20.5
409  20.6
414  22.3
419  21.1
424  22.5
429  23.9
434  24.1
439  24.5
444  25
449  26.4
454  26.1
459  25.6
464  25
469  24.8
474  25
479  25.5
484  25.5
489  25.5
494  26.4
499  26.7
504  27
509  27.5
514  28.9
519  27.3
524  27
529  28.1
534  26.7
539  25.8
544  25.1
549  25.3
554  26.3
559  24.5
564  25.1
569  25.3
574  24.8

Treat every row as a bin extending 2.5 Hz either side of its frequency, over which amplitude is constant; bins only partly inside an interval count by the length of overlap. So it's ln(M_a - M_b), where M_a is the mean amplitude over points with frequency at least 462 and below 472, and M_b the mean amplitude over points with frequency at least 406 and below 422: 1.3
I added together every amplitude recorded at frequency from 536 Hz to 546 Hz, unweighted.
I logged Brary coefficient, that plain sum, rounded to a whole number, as 51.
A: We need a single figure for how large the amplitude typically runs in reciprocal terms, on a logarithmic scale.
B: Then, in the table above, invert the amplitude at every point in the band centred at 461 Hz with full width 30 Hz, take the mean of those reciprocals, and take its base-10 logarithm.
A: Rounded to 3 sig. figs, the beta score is -1.41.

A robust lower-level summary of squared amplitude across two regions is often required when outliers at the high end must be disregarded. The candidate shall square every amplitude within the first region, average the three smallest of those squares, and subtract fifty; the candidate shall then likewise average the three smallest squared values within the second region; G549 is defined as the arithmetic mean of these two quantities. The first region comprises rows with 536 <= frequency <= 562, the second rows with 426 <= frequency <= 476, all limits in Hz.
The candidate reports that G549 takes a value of 579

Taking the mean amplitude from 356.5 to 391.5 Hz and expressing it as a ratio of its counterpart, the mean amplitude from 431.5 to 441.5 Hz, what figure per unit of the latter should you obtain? 0.81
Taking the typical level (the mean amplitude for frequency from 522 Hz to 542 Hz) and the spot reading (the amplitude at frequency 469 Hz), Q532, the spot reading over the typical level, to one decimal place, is 0.9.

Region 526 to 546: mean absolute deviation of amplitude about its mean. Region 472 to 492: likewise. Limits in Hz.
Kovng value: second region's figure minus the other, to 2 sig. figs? -0.79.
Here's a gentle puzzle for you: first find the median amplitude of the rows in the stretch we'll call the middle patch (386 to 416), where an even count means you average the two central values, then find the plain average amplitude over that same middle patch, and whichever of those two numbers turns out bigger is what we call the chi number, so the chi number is 19.4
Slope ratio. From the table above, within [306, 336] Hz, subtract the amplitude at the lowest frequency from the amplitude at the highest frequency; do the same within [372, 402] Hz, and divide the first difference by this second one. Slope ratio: -0.4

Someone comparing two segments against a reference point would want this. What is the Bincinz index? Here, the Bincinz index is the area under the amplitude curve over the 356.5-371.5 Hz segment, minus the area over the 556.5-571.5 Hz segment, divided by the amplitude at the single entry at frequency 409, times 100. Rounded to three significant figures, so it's -316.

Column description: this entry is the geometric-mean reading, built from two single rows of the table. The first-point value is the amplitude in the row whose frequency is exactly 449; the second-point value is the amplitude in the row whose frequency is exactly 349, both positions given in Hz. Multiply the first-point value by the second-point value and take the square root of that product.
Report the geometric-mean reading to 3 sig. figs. 23.2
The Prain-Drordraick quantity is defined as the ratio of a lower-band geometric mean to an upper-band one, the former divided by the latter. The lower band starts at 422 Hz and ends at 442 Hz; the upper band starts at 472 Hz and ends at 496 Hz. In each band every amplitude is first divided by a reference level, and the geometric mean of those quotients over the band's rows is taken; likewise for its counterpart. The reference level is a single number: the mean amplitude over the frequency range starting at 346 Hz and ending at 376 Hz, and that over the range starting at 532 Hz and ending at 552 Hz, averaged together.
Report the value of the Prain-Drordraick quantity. 0.928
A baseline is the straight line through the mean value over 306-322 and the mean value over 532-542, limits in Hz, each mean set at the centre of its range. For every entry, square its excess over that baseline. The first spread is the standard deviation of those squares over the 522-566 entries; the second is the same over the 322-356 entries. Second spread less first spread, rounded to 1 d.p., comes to -0.5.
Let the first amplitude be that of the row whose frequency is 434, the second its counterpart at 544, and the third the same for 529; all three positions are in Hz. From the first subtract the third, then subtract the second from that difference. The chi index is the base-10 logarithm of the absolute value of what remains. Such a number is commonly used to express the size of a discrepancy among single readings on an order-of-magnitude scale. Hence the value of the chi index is 1.46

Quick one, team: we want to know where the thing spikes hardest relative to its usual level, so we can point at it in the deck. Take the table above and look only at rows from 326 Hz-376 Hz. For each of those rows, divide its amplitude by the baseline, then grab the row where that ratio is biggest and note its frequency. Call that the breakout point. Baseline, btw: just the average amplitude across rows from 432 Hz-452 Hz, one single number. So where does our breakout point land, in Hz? 369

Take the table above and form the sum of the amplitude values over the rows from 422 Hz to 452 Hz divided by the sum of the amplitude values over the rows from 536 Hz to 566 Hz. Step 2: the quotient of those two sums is 0.96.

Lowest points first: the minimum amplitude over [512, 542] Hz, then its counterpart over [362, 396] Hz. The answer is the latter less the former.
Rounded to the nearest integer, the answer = -9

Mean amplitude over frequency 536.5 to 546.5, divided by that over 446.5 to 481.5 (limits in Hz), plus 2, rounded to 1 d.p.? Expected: 3.0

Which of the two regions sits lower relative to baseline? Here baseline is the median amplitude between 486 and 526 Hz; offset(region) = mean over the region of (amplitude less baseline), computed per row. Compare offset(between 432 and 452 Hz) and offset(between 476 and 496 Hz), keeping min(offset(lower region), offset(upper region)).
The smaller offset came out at -2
